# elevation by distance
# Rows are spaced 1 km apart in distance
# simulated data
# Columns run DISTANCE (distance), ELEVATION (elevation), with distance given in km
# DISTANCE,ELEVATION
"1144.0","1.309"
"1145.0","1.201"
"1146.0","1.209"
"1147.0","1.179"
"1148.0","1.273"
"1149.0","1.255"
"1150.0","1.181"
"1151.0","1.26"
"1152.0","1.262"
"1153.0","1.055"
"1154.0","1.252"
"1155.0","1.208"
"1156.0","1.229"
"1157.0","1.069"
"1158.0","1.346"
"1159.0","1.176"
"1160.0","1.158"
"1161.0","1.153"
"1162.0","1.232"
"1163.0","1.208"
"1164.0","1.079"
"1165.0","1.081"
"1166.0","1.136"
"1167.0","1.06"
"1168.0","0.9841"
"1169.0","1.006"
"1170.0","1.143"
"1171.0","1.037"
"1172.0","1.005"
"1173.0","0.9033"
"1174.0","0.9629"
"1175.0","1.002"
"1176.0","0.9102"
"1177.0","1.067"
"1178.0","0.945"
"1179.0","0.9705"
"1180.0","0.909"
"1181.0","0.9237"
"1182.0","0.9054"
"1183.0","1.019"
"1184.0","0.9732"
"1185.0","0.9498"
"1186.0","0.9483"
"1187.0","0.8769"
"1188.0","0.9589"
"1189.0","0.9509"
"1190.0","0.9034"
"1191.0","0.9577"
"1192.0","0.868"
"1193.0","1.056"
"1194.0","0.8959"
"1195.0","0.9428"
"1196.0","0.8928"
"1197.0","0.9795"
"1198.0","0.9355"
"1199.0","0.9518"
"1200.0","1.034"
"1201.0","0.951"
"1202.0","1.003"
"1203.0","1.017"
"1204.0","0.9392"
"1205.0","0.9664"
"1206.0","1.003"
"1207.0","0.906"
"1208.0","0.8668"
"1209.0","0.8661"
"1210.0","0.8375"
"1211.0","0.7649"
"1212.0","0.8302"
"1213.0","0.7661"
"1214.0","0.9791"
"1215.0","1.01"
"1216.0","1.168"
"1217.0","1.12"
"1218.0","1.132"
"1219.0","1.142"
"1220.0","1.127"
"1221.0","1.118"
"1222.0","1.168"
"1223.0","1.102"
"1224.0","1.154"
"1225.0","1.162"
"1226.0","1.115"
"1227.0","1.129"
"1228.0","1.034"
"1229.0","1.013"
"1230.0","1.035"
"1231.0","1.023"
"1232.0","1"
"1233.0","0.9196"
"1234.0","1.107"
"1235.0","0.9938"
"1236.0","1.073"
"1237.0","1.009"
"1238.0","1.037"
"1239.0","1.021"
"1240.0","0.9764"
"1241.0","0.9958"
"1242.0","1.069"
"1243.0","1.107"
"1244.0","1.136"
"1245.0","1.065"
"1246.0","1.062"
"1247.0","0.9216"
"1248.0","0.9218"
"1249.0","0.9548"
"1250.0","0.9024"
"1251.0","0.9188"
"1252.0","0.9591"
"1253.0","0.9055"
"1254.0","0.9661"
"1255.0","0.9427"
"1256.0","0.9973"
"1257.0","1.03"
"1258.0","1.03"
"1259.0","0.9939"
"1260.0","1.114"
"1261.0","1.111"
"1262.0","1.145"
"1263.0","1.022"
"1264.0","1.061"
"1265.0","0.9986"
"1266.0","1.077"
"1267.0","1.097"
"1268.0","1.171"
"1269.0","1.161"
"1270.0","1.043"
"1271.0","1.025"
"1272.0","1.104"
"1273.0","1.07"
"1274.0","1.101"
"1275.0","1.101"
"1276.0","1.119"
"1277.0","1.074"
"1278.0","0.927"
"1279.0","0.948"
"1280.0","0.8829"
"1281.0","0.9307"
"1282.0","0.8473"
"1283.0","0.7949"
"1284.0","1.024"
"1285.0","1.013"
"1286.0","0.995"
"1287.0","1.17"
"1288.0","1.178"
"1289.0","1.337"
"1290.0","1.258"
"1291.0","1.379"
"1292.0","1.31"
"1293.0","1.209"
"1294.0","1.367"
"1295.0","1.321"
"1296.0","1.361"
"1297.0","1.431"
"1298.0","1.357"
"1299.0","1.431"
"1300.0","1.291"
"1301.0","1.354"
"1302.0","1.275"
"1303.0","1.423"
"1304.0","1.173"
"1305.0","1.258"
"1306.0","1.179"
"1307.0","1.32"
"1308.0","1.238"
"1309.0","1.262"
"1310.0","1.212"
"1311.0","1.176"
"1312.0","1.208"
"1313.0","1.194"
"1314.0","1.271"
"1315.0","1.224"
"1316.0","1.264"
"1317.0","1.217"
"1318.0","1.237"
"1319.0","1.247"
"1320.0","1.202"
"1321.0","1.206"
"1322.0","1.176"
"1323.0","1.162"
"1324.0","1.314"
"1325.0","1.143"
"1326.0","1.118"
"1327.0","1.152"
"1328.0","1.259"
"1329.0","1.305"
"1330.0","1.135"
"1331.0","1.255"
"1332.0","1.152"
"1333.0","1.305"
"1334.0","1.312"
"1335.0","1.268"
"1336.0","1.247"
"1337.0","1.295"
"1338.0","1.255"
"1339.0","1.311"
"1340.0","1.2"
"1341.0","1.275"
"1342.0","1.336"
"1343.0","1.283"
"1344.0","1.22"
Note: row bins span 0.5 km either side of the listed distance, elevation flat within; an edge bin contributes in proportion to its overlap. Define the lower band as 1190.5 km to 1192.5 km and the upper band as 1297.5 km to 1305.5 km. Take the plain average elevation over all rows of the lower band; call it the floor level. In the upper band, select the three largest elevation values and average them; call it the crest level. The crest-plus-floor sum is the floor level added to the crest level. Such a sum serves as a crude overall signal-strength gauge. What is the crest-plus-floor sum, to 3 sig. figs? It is 2.32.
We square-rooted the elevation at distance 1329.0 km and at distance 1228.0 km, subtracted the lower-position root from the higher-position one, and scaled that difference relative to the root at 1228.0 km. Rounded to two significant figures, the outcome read 0.12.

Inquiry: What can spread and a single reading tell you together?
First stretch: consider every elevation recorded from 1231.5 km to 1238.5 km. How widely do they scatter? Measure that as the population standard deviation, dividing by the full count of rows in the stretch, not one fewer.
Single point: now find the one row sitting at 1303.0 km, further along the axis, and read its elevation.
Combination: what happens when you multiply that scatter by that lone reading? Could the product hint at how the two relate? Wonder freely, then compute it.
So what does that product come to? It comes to 0.08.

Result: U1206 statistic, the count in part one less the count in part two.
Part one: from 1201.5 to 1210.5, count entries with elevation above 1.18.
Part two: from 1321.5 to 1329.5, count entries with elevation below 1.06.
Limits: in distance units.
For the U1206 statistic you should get 0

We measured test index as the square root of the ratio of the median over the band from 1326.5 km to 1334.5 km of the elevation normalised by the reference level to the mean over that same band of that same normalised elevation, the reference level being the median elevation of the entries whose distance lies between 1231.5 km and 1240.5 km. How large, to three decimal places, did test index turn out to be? 1.009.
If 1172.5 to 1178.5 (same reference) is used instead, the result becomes 0.994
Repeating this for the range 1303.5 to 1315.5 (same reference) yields 0.997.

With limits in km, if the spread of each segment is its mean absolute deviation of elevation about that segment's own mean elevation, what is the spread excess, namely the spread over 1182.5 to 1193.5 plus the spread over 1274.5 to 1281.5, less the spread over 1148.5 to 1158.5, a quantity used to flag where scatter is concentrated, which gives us 0.06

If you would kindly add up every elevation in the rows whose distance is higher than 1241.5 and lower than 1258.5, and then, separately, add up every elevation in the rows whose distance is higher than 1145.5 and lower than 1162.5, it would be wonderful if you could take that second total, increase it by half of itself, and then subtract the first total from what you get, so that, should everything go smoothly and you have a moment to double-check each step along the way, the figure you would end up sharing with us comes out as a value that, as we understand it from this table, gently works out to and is 14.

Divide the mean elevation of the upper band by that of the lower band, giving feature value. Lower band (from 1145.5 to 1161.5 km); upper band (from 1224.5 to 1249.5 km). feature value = 0.86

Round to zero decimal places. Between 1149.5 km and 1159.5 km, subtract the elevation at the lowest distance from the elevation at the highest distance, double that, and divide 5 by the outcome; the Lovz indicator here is -500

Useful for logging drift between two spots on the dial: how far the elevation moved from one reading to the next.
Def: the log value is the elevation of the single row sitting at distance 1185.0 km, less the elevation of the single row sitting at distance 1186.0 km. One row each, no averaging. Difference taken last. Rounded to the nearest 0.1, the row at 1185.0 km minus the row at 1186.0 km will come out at 0.0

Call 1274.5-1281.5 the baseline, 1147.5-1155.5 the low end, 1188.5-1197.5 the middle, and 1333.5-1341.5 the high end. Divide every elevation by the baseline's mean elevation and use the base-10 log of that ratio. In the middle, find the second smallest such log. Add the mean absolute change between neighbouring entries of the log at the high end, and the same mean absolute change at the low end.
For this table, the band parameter 0.00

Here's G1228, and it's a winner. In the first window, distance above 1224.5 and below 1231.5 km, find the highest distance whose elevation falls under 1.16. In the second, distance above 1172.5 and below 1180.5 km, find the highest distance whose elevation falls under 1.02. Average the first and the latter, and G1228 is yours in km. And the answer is 1205.5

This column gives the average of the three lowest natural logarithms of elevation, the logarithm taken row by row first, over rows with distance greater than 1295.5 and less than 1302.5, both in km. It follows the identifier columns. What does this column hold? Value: 0.27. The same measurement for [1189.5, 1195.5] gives -0.12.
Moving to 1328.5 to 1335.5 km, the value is 0.17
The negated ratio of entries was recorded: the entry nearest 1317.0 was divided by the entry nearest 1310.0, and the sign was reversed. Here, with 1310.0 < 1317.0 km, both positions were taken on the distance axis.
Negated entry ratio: -1.004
